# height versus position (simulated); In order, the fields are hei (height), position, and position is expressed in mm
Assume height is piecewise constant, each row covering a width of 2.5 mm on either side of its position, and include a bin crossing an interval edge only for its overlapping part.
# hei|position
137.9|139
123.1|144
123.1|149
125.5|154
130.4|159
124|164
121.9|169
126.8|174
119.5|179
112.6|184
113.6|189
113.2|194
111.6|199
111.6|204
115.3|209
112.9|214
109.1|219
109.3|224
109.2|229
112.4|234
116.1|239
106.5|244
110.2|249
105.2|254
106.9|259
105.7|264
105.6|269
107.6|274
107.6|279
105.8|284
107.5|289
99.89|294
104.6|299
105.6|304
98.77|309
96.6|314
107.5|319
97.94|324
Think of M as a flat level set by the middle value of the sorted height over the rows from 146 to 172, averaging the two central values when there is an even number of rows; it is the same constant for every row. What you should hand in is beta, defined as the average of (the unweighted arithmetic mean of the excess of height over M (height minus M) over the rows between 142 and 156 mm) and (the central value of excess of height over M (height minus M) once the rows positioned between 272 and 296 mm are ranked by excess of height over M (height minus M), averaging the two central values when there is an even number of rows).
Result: -8.3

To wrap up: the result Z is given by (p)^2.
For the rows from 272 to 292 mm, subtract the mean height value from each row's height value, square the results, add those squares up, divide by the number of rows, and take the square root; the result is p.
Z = 1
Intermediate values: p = 0.8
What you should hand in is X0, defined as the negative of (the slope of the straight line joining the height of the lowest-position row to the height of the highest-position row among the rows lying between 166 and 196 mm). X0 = 0.3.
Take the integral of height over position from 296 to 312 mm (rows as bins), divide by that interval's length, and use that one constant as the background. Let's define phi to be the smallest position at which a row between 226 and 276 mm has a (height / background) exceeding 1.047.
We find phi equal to 229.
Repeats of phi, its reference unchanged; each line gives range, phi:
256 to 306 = 274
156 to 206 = 159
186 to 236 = 189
